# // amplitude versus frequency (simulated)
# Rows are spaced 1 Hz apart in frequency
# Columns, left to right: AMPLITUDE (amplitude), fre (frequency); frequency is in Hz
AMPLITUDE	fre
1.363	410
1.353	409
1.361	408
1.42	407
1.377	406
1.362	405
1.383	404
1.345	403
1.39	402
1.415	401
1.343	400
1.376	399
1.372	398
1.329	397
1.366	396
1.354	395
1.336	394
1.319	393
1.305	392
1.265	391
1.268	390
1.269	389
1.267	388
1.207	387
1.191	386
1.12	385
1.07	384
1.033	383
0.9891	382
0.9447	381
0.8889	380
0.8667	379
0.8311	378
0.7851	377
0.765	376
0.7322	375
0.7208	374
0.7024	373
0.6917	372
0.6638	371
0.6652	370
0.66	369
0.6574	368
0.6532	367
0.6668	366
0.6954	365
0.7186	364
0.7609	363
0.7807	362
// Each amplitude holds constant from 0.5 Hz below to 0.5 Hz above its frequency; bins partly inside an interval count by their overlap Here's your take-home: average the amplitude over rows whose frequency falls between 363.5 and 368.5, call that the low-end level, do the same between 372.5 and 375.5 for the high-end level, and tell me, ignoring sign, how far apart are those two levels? 0.04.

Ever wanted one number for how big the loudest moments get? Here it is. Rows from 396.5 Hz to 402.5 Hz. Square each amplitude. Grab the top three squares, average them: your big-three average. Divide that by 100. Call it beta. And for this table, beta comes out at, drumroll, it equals 0.019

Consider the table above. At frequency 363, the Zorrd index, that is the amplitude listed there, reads 0.7609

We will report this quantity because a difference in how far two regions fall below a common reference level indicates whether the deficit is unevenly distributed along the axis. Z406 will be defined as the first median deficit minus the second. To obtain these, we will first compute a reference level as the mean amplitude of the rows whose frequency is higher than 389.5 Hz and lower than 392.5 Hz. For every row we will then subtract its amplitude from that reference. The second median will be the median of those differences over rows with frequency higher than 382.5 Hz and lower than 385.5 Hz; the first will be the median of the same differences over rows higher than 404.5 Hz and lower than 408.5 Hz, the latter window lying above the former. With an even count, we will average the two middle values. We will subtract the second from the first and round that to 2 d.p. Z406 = -0.30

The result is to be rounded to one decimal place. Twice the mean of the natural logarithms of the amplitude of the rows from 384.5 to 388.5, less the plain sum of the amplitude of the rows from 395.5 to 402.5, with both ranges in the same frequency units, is -9.2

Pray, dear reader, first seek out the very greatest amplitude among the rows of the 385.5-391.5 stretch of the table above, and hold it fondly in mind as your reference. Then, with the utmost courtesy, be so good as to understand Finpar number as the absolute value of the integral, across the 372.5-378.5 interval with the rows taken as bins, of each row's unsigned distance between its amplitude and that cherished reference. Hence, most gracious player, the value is 3.1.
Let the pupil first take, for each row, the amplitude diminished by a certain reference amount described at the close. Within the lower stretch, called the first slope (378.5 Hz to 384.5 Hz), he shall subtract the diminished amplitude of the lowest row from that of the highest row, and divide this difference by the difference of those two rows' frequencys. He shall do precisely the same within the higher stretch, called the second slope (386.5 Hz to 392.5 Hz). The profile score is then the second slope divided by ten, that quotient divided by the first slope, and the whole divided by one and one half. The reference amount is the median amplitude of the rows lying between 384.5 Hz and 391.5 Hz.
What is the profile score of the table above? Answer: 0.03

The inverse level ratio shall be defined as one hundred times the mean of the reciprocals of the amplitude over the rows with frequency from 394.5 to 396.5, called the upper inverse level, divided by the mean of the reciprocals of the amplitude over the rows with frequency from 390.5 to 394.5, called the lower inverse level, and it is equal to 96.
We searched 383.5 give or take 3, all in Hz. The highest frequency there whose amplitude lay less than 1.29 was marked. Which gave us 386 Hz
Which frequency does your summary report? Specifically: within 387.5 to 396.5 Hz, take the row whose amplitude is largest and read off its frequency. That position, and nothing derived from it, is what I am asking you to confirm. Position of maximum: 396 Hz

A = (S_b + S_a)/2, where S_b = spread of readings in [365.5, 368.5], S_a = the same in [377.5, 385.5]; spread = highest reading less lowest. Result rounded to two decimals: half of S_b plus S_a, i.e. 0.15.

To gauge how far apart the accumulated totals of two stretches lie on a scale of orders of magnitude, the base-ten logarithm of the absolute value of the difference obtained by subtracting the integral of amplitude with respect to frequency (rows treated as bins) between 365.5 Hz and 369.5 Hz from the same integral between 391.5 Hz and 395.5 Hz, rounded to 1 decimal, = 0.4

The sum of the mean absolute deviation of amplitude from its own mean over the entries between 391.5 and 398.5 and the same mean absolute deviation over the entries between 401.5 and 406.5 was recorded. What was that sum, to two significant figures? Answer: 0.035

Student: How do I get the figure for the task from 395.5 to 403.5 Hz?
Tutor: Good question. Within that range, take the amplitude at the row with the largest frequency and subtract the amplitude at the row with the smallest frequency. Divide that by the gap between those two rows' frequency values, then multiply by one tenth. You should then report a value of -0.0003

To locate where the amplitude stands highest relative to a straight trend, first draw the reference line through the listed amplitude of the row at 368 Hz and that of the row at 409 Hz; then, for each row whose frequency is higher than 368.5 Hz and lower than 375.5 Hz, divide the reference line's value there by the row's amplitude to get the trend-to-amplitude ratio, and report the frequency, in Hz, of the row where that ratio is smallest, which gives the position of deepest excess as 369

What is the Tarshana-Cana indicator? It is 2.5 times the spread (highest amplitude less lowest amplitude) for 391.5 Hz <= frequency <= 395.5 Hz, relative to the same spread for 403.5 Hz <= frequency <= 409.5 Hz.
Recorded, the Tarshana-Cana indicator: 1.8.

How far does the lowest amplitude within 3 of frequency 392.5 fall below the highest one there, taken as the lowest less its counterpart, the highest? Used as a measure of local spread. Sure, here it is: -0.089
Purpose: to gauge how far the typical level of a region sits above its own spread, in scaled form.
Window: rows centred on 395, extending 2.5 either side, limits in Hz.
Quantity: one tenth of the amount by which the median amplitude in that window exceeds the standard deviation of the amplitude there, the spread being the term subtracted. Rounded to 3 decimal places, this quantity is 0.132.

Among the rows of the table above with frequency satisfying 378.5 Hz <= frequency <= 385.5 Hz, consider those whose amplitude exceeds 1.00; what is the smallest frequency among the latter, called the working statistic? 383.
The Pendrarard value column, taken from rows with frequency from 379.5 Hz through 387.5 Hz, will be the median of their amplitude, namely 1.1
